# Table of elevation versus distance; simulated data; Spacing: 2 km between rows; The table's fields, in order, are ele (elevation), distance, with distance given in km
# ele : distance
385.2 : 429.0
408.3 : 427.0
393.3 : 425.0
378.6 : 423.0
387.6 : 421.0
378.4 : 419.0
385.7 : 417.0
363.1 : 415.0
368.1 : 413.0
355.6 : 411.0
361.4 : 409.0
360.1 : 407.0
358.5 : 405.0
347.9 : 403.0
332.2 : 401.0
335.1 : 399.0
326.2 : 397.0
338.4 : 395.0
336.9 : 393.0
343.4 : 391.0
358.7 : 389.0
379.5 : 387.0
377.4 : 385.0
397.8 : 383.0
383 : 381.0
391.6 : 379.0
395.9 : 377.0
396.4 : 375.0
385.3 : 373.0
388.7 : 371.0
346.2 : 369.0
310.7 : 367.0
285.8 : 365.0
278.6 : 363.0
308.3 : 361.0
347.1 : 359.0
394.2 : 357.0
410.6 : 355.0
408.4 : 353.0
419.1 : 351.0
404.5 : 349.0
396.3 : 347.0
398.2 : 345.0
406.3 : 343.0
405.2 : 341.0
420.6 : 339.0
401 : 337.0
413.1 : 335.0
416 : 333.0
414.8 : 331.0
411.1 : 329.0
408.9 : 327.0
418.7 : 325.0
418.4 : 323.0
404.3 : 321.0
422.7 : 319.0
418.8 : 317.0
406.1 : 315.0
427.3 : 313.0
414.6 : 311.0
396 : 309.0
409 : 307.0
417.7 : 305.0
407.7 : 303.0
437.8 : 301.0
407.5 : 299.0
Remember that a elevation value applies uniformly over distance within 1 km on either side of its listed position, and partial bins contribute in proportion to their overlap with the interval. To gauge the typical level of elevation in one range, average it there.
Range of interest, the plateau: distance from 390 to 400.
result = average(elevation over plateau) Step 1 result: 336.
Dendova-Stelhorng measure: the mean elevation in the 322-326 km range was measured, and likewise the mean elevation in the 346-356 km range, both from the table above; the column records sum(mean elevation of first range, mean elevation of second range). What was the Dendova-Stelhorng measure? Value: 826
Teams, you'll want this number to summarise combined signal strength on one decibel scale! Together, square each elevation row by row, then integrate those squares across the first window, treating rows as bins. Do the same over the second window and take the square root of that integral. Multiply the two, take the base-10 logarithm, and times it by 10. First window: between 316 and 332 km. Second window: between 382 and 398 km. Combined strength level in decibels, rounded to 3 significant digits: 96.0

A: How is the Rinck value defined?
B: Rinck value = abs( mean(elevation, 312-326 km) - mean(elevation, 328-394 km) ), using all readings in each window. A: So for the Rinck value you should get 37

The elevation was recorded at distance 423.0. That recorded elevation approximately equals 378.6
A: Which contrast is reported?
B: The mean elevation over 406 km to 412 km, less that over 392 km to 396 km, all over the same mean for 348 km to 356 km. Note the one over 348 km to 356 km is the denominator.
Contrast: 0.052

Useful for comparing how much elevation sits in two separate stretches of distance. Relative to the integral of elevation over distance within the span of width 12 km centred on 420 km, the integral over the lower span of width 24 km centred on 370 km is 1.8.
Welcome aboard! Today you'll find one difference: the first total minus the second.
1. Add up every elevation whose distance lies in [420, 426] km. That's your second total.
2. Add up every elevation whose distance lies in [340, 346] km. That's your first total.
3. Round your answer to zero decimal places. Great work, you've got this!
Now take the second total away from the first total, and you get 50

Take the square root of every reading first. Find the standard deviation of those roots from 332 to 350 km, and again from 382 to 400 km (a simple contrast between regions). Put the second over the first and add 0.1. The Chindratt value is 3.3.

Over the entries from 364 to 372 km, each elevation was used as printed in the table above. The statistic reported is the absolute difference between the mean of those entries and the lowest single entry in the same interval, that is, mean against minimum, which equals 47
